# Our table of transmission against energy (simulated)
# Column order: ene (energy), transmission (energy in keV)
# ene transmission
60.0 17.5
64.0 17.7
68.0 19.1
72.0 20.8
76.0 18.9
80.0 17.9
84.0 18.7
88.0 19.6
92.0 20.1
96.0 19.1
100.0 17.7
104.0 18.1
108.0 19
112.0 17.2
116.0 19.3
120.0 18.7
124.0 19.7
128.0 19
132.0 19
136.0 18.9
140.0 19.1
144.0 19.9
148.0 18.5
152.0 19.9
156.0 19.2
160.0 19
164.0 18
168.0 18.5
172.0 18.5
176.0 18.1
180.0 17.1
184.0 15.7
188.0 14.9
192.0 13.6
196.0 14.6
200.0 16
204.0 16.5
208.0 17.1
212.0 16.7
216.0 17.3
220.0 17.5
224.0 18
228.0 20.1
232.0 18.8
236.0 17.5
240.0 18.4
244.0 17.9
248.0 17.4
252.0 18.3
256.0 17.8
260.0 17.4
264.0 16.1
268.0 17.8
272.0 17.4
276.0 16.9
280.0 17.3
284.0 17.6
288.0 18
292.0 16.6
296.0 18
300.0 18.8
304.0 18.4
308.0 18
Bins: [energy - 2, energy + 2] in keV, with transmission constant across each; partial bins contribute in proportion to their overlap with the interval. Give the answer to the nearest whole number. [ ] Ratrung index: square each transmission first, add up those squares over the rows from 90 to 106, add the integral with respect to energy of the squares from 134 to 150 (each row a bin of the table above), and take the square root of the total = 85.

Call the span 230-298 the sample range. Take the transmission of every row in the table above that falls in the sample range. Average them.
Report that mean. 17.6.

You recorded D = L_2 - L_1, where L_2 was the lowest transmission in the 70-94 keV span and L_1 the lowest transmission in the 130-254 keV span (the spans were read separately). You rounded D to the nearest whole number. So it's 4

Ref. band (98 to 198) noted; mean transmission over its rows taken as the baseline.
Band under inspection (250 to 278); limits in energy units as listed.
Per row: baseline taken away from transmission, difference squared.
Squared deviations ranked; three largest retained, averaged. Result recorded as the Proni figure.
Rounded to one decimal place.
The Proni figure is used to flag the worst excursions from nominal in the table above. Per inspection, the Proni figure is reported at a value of 1.8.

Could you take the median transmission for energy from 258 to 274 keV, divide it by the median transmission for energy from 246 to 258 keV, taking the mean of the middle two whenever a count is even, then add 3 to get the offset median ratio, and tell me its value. 3.98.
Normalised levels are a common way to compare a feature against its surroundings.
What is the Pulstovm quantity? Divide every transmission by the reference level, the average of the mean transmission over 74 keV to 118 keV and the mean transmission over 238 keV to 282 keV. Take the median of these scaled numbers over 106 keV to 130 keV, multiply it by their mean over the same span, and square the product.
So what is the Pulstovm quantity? 1.19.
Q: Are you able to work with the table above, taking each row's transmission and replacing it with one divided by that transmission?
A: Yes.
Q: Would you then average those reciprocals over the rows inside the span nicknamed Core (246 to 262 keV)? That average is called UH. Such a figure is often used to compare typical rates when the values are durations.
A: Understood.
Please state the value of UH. 0.0564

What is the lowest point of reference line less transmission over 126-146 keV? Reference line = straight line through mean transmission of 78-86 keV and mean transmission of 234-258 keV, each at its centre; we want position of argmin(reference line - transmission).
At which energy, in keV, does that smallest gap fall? 144.0 keV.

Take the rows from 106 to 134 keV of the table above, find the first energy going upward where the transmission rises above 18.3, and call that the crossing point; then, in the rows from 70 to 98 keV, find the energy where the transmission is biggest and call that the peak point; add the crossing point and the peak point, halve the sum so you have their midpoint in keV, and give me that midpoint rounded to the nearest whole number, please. 90 keV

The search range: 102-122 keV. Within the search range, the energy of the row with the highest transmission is 116.0 keV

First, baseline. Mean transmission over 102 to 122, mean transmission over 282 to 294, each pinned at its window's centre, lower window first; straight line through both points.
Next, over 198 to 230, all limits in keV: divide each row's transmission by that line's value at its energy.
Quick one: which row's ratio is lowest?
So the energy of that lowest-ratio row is 200.0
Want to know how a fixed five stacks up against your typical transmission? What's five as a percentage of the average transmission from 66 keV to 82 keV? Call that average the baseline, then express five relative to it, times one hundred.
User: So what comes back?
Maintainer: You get 26.1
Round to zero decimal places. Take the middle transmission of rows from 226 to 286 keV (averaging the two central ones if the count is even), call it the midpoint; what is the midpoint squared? 310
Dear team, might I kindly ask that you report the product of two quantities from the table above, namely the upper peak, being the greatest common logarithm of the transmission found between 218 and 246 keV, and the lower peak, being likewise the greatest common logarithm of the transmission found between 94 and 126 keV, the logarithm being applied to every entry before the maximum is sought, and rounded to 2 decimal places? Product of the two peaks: 1.69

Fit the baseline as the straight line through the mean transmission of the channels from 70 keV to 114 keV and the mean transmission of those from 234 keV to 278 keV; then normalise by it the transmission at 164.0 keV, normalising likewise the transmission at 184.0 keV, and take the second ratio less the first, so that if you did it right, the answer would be -0.12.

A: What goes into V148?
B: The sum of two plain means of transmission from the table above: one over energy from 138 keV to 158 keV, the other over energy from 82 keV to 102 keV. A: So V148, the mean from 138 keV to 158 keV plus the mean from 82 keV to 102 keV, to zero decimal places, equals 38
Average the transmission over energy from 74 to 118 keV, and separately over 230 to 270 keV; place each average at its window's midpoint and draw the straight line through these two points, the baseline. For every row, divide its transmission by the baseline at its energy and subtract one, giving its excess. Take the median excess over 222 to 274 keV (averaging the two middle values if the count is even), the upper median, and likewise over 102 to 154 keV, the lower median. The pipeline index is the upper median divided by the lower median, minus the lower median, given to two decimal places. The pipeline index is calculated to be 0.18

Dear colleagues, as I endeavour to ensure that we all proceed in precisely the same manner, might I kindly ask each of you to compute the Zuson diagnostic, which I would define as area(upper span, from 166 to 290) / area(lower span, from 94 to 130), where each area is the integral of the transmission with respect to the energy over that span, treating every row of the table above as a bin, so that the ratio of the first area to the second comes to 3.2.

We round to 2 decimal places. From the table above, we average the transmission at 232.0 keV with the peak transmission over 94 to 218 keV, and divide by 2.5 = 7.74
